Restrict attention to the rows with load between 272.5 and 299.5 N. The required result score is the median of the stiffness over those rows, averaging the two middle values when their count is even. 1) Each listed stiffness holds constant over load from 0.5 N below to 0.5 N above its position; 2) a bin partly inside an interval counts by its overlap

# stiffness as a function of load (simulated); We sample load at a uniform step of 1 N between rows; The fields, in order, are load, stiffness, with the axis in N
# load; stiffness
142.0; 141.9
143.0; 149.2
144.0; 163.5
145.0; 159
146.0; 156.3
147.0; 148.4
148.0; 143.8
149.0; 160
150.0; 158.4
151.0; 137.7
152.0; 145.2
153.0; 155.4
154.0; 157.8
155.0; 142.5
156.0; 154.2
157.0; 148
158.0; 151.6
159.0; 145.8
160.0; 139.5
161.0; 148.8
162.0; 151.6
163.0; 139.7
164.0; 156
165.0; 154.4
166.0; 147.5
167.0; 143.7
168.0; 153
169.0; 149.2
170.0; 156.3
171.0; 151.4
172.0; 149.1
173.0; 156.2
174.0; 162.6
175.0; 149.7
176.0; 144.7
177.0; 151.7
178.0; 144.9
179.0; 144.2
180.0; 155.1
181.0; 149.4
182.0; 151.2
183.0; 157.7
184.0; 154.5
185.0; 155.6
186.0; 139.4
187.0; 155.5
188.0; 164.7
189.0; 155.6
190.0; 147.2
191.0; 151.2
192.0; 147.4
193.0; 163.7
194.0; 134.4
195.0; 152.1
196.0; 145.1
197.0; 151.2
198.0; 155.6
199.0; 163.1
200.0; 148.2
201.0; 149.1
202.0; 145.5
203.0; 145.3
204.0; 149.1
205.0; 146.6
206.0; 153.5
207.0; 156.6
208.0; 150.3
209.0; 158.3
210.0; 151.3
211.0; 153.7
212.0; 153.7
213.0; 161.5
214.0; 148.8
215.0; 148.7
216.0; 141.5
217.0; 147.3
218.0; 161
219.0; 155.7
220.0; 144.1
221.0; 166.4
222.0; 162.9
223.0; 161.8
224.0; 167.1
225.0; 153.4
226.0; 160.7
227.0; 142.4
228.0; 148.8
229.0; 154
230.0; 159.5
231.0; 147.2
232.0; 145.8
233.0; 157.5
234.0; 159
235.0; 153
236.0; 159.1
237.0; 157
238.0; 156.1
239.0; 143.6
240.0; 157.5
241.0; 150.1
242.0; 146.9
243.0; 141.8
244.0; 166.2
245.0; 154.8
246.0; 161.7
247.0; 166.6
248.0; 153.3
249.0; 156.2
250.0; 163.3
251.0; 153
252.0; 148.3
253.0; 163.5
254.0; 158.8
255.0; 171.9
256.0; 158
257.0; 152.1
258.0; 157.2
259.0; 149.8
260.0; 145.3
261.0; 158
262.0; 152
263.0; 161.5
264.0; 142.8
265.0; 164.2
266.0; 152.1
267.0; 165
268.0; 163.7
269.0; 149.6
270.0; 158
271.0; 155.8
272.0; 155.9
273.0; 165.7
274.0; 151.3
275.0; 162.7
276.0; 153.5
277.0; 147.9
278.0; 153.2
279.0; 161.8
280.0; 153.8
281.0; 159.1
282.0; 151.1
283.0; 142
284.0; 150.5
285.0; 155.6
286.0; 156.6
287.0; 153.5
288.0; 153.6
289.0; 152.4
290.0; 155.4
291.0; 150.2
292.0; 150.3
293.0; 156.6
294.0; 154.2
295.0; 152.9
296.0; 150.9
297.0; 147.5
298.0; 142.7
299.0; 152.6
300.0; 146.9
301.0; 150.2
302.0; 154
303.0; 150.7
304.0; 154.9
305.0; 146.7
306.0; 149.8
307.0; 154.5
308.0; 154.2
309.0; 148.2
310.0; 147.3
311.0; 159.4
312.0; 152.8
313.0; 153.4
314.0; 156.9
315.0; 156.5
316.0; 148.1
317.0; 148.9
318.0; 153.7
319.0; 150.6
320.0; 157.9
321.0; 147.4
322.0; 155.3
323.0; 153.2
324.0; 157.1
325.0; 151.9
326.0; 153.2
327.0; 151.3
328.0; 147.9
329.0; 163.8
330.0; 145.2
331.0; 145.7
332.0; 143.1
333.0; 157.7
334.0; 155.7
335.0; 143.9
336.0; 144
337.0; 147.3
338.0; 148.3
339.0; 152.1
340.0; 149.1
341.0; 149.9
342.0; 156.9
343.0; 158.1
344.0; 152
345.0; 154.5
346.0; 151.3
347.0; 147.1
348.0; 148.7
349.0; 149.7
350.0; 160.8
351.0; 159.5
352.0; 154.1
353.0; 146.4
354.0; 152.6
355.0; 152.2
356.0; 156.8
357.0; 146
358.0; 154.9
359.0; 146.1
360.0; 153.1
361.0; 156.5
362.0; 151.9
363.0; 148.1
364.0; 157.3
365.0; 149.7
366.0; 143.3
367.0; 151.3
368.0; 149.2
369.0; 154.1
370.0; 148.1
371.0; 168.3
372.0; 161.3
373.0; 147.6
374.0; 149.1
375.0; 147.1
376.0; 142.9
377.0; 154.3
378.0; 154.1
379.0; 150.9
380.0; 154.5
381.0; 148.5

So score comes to 153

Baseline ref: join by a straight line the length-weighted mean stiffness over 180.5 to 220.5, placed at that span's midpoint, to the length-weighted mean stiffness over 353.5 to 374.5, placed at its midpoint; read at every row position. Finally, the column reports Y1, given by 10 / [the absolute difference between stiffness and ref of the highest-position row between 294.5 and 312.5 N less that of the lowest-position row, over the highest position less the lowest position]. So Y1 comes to -1013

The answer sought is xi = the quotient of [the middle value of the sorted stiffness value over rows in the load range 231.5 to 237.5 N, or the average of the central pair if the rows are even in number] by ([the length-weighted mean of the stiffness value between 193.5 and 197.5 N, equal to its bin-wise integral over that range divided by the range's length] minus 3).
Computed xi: 1.102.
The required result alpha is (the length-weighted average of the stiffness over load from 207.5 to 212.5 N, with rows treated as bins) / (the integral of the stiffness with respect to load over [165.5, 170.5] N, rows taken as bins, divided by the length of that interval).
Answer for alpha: 1.02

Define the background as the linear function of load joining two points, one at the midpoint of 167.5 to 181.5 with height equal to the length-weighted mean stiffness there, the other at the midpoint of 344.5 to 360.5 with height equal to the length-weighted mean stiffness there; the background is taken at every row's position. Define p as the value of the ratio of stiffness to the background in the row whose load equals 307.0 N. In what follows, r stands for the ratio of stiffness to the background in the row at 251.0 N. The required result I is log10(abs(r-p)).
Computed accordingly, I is -2.1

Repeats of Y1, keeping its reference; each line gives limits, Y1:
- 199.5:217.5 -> 176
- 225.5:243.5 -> 172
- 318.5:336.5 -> 25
